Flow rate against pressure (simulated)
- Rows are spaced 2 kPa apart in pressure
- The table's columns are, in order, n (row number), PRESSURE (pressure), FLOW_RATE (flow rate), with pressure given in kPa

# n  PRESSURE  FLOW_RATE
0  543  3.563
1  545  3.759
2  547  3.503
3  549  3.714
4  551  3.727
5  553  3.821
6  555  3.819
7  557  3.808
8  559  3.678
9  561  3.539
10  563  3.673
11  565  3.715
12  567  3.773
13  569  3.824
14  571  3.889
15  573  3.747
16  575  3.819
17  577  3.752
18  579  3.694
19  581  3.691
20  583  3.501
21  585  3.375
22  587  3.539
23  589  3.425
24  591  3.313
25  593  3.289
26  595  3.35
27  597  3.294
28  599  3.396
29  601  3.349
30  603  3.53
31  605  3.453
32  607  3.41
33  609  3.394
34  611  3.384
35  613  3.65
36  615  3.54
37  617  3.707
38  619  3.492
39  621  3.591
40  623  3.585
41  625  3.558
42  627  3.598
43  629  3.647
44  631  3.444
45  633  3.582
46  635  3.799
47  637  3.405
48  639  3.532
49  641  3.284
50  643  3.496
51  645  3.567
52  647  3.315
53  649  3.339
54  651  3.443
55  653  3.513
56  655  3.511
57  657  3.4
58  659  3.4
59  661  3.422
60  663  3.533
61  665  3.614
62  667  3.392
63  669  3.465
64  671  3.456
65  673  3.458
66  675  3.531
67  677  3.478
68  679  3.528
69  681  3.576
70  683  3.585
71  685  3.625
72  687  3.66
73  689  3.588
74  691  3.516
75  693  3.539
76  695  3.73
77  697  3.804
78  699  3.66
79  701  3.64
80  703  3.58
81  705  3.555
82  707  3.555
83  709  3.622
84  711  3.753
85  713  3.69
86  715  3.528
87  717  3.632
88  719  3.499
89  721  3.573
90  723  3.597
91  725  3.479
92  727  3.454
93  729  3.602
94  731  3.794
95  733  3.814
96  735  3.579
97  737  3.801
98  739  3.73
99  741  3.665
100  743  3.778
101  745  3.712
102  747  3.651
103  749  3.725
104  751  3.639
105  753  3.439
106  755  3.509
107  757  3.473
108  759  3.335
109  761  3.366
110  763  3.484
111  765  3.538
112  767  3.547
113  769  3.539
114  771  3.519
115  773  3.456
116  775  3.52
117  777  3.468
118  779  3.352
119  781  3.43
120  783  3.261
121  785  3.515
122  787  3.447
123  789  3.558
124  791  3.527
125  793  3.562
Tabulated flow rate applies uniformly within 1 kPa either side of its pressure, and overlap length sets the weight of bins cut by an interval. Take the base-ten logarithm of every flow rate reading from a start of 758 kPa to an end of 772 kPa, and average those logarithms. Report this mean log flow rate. 0.541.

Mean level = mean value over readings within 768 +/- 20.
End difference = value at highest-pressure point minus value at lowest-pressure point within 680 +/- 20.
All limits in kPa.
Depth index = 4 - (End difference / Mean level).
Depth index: 3.93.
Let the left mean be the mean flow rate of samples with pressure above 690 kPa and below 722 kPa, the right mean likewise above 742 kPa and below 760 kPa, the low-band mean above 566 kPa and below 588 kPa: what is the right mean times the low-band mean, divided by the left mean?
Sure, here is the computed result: 3.66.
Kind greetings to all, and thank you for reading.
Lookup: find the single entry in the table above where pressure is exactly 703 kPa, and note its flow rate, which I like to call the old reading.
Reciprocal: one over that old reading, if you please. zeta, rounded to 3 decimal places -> 0.279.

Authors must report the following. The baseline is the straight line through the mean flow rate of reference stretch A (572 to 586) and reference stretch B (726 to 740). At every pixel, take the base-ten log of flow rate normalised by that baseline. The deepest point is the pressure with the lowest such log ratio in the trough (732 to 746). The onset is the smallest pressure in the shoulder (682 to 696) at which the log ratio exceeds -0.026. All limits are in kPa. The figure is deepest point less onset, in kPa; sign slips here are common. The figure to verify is 52 kPa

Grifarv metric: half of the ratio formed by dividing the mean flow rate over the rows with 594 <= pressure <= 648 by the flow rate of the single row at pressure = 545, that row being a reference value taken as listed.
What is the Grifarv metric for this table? 0.465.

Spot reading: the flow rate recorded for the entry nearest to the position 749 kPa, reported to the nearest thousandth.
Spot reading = 3.725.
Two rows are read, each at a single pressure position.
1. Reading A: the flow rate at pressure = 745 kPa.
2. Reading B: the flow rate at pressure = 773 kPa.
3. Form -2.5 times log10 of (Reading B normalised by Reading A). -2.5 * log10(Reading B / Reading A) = 0.08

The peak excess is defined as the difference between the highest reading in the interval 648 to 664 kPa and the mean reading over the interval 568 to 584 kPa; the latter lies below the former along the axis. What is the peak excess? -0.21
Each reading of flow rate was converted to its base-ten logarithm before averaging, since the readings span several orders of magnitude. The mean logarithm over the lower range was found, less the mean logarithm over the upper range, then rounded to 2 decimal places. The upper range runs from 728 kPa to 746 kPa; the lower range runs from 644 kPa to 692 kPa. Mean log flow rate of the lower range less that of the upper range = -0.03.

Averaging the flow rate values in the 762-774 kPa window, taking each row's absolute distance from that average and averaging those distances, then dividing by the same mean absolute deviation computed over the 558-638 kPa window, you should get 0.2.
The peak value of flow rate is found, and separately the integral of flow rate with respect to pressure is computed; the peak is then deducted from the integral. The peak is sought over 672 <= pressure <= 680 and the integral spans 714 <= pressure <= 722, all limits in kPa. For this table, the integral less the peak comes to 24.9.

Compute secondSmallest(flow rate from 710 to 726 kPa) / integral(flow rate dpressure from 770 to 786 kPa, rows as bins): 0.0636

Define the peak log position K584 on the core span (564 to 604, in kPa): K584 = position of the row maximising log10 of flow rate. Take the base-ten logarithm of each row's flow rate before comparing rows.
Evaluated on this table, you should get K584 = 571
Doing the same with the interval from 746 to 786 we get 749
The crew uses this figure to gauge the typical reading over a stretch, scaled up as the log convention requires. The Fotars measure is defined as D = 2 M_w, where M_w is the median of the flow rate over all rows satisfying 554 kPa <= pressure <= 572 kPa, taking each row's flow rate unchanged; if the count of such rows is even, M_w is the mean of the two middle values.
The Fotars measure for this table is 7.55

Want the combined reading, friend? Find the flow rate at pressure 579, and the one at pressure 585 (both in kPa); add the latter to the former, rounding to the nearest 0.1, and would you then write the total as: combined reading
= 7.1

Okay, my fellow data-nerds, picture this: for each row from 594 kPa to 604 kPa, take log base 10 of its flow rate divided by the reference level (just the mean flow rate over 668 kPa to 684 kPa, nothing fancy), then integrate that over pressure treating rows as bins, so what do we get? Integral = -0.16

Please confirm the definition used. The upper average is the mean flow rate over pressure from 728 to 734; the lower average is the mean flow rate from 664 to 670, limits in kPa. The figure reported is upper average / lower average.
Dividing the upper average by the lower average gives 1.07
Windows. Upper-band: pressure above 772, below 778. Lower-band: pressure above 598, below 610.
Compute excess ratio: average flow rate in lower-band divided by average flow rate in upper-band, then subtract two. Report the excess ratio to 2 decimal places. -1.02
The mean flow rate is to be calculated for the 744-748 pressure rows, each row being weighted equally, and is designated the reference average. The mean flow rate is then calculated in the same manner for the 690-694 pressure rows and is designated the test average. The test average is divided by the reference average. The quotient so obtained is 0.958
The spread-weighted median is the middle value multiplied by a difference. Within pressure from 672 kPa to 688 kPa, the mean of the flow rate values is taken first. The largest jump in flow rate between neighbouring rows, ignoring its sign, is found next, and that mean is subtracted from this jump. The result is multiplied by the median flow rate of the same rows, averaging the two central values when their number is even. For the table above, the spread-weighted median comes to -12.4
